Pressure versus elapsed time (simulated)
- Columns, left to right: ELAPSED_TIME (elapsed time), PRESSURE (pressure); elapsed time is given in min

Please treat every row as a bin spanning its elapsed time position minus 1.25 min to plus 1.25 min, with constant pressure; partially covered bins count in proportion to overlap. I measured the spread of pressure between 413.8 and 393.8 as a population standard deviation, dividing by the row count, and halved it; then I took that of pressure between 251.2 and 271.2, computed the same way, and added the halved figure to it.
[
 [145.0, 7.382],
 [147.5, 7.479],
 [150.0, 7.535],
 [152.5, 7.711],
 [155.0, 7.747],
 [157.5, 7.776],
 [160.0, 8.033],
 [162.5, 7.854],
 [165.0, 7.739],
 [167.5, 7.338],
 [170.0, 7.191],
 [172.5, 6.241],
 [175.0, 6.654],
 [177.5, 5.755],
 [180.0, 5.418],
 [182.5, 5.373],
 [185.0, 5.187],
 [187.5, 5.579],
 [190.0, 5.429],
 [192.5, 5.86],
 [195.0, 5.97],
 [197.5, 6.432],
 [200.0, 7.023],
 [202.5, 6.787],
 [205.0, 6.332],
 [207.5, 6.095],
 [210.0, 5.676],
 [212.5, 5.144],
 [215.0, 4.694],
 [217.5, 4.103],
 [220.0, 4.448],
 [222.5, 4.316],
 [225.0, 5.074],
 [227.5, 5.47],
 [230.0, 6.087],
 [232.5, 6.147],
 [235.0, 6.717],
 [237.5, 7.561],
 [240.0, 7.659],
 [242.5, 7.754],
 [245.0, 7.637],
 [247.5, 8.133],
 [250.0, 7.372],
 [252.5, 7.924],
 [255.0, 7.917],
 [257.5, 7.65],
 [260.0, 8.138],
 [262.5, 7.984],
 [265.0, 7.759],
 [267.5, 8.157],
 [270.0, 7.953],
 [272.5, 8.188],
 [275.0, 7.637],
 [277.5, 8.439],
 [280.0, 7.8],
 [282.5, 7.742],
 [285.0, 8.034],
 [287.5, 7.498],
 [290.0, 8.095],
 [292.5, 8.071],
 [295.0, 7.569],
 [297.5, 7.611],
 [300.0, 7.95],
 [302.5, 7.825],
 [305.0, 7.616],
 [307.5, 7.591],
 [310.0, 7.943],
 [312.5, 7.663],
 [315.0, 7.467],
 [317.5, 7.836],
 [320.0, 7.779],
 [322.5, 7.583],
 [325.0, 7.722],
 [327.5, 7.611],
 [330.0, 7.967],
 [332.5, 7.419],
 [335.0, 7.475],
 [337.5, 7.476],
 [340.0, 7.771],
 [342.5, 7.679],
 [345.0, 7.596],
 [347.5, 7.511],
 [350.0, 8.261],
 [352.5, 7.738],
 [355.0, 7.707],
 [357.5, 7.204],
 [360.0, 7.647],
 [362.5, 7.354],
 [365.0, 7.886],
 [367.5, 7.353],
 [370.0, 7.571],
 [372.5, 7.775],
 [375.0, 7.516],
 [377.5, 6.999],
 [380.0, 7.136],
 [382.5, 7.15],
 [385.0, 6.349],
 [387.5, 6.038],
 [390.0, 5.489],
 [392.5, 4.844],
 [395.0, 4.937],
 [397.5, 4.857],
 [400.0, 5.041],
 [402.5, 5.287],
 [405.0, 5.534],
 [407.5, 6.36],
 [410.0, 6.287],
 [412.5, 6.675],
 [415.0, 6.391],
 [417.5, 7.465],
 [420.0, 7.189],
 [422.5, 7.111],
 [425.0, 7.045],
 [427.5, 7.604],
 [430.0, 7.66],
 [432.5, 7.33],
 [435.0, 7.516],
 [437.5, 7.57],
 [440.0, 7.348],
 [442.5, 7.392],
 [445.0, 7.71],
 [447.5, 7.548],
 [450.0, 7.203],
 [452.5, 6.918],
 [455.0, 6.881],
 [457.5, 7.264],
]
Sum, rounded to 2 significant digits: 0.50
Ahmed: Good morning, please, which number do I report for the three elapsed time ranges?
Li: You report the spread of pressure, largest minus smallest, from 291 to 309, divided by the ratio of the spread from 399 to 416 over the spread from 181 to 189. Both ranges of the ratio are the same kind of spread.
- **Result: 0.1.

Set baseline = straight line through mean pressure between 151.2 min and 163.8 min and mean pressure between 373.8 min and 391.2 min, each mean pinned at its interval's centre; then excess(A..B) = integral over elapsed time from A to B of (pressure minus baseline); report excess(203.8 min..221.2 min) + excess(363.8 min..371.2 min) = -34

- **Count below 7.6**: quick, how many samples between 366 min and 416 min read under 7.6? 19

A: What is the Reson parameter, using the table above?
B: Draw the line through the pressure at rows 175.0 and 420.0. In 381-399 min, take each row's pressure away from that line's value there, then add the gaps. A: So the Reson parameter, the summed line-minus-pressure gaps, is 10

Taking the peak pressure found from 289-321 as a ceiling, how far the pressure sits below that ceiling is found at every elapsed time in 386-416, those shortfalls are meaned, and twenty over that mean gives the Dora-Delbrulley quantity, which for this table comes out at 8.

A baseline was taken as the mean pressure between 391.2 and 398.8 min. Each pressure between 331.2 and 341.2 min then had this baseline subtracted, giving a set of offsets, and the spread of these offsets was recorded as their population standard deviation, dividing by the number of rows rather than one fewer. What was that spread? 0.14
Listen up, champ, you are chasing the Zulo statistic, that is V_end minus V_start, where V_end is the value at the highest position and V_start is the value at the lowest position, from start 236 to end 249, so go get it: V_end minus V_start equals 0.6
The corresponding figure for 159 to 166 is -0.3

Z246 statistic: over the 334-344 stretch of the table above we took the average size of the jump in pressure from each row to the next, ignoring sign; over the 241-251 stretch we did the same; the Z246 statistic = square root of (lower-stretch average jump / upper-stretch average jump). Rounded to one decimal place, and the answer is 1.9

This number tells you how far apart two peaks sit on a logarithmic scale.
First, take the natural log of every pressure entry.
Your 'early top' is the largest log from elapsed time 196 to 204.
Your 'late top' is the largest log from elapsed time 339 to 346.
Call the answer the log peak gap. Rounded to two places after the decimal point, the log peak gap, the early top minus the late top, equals -0.10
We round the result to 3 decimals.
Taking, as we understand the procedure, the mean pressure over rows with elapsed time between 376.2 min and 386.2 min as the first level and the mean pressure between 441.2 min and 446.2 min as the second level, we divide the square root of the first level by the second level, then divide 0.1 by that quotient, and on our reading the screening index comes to 0.287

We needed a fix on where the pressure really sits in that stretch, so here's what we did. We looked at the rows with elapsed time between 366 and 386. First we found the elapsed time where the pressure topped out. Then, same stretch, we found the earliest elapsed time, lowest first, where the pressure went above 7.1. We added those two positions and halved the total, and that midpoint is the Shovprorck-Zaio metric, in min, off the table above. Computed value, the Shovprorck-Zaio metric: 370.0 min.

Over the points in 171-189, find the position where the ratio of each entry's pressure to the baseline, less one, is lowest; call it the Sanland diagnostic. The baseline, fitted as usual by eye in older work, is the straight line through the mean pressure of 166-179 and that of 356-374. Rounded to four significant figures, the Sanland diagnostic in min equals 185.0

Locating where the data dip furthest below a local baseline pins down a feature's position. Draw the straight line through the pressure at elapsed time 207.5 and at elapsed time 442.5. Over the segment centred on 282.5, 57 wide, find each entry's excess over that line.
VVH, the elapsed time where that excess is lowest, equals 307.5 min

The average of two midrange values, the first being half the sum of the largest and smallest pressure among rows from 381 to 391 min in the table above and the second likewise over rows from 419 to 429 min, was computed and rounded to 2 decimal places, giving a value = 6.82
